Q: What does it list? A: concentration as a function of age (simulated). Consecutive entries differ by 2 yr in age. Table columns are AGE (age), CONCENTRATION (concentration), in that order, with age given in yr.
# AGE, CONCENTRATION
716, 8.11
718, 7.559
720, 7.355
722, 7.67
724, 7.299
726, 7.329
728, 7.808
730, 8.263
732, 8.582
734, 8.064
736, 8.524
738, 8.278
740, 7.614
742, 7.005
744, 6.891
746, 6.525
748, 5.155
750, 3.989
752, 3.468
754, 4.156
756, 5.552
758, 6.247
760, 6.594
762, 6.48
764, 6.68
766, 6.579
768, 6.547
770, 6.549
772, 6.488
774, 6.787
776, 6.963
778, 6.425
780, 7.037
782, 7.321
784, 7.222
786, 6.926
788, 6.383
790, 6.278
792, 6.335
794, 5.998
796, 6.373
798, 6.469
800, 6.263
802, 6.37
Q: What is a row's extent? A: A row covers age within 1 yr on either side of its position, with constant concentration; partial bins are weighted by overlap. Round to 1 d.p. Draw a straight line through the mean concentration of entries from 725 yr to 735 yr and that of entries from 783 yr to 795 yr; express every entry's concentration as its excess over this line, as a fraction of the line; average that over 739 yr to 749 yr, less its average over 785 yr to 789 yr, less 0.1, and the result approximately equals -0.2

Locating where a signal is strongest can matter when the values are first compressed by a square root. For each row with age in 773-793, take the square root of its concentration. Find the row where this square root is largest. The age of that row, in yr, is 782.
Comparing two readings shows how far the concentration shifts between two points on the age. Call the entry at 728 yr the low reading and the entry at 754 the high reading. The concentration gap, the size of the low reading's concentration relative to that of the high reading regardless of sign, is 3.7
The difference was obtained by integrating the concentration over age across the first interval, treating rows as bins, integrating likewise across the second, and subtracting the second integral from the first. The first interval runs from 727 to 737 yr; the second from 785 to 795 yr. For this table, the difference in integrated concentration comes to 19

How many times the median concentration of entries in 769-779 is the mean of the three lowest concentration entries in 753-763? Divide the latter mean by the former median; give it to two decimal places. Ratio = 0.81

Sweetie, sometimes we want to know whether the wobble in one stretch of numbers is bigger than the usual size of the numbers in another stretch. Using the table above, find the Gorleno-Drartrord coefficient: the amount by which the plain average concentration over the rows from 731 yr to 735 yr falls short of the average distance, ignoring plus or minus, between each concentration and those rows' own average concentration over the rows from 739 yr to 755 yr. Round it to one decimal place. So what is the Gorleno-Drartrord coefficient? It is -6.9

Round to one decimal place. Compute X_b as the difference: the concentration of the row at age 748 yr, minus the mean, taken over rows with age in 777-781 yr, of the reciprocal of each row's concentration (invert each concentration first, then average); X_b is 5.0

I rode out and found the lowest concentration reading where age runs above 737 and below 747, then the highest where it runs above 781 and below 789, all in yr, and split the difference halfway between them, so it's 6.9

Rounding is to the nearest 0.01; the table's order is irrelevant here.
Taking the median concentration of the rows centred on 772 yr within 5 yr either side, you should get 6.55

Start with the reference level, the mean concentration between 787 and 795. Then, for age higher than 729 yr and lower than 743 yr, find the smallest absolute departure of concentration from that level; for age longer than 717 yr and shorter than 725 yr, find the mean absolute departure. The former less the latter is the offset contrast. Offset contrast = -0.47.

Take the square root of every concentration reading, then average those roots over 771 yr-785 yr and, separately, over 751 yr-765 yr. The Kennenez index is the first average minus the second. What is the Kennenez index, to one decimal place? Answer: 0.3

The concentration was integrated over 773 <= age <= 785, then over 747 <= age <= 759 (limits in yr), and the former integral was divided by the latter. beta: 1.46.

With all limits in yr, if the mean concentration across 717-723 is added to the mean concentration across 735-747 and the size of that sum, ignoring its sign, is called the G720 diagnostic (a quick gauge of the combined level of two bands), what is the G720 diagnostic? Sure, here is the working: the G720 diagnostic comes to 15.0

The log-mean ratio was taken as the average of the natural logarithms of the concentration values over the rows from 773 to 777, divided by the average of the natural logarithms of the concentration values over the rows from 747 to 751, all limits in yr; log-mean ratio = 1.3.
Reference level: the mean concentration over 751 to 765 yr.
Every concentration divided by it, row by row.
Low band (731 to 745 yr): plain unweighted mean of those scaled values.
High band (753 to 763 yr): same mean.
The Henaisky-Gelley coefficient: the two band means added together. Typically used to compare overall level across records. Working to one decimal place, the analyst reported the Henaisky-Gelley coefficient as 2.4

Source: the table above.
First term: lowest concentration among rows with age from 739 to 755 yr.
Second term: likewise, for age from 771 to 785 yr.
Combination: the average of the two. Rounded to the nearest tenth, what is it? 4.9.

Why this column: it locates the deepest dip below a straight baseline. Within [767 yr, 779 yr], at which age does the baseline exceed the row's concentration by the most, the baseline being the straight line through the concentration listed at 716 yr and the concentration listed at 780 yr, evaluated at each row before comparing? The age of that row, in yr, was 768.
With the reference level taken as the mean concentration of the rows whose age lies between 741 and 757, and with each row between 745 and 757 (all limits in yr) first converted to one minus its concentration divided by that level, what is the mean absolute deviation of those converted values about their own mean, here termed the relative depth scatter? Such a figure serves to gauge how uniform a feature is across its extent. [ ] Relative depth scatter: 0.175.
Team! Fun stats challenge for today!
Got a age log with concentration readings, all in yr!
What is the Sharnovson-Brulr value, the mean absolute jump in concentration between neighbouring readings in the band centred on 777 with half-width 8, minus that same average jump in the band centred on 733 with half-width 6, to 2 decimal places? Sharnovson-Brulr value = -0.10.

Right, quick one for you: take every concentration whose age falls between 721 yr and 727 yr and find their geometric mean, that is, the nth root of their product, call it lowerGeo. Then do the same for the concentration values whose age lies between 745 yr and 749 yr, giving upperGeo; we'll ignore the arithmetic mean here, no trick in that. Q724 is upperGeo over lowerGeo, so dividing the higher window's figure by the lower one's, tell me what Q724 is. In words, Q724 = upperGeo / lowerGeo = 0.78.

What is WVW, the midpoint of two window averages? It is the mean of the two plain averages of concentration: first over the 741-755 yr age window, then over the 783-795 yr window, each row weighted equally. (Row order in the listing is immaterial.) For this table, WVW 5.92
